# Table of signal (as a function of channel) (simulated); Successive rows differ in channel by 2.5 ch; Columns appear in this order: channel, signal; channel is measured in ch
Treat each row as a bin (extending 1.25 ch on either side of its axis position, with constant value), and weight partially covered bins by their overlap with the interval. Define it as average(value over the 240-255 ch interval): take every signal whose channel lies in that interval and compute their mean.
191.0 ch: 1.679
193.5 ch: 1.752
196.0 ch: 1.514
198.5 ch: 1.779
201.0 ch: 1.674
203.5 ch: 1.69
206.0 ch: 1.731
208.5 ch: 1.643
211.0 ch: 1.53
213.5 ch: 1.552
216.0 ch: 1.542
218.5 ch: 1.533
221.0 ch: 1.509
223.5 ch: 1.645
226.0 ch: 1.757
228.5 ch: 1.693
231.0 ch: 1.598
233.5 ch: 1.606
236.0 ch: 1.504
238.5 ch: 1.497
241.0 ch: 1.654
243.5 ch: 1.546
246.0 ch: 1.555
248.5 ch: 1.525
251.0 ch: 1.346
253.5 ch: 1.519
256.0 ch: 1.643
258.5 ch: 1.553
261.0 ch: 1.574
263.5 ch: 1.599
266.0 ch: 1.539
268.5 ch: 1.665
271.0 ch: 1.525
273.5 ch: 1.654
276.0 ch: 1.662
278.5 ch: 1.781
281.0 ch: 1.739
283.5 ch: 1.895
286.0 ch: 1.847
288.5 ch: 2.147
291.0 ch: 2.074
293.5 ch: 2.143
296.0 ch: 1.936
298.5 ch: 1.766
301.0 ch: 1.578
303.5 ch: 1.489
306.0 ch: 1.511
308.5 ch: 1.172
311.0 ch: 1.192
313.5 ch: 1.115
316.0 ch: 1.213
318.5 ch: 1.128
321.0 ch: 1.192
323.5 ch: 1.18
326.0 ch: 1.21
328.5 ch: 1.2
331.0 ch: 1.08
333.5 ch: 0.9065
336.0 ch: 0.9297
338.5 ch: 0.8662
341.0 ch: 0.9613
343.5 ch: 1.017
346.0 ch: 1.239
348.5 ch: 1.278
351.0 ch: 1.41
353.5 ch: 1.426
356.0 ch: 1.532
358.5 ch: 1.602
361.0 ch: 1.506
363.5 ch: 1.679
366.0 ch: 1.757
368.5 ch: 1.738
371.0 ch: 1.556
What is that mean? 1.52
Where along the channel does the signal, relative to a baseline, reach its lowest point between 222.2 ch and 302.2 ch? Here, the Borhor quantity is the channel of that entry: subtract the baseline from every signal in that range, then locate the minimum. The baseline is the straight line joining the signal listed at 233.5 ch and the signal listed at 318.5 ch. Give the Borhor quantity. 251.0 ch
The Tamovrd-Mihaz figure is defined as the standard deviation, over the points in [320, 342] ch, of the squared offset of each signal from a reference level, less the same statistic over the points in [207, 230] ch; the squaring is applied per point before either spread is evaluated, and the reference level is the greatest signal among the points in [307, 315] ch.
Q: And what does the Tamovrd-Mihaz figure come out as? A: -0.03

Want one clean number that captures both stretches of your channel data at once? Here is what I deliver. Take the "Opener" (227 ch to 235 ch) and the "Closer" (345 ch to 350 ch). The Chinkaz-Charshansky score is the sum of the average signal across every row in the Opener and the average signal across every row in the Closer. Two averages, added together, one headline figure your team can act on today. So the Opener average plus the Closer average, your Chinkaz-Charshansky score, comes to 2.9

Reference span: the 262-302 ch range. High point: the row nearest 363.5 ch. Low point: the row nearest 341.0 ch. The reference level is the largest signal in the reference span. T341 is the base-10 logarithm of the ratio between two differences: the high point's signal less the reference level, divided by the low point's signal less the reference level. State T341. -0.40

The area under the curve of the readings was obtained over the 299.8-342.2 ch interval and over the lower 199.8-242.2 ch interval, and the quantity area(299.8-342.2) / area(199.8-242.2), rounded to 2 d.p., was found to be 0.73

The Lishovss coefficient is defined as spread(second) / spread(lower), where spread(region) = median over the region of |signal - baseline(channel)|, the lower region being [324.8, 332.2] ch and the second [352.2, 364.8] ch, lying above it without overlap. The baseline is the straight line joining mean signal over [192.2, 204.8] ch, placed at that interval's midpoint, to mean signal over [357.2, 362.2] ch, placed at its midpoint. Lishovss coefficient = 0.12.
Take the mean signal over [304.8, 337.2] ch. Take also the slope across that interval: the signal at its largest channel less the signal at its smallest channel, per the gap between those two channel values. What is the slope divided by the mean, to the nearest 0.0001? -0.0168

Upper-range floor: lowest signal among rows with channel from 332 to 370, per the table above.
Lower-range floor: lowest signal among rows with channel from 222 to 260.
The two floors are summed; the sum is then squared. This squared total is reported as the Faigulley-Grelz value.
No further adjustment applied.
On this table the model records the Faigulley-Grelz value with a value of 4.9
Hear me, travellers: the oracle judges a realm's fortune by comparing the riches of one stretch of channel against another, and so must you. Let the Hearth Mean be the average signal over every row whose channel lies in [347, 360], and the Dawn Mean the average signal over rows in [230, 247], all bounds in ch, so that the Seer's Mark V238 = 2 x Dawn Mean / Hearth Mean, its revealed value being 2.2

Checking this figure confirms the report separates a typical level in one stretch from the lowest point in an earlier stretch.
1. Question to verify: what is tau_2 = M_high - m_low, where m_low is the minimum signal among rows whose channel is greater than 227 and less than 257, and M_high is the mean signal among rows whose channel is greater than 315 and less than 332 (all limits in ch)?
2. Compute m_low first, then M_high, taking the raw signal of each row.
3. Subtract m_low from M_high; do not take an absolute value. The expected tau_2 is -0.17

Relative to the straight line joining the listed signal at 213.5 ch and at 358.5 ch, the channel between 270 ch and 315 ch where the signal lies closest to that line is 301.0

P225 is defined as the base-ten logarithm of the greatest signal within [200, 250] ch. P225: 0.24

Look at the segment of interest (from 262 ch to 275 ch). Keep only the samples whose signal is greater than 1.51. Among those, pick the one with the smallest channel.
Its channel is 263.5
